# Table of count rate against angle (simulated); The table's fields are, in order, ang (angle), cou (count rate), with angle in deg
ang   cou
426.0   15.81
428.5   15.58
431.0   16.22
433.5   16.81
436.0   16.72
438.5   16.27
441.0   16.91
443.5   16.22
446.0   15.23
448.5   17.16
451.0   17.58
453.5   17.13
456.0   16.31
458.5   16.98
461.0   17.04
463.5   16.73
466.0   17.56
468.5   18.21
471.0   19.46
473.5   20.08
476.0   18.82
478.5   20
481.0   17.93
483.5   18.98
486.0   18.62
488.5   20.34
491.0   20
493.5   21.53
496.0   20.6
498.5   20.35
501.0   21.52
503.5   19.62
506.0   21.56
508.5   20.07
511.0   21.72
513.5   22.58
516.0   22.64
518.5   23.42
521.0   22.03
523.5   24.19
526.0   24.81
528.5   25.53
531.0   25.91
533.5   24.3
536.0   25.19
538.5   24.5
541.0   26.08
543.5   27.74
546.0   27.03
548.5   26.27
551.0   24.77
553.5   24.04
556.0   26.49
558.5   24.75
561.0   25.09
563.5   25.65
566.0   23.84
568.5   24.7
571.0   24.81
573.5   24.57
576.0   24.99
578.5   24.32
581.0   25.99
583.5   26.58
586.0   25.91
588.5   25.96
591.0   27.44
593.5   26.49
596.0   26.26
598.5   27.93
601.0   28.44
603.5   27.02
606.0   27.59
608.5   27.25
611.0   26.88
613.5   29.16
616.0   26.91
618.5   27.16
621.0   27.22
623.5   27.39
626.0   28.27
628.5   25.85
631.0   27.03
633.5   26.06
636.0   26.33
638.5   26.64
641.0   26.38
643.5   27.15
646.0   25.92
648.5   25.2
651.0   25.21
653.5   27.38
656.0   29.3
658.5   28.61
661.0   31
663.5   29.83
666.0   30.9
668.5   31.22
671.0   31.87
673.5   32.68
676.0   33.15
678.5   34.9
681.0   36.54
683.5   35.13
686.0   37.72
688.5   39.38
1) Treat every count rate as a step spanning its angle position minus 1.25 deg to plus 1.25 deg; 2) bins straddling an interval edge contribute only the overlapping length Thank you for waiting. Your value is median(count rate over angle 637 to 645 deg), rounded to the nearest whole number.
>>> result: 27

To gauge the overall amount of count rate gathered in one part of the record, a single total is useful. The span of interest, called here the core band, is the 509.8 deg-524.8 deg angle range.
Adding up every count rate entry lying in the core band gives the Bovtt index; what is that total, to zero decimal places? 137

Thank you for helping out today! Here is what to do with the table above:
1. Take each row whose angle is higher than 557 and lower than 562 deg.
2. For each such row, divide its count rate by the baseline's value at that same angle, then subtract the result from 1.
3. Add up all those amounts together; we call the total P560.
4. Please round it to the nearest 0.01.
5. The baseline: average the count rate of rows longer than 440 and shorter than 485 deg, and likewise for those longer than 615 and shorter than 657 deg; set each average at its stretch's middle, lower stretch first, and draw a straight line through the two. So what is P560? -0.19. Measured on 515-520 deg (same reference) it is -0.24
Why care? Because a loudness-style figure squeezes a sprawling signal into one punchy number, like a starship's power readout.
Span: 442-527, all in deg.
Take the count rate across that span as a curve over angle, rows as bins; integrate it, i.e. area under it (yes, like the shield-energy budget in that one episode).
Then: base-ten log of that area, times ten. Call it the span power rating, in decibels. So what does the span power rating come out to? 32.2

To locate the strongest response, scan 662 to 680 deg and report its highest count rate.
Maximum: 34.9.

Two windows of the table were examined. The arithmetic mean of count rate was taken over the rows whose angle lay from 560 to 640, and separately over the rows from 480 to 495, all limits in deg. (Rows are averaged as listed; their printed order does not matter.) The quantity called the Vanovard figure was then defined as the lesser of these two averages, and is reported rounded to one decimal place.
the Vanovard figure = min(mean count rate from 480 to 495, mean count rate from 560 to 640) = 19.6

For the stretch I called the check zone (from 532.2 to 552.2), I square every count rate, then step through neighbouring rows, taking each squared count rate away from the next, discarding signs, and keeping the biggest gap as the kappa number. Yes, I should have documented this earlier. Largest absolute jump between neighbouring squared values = 89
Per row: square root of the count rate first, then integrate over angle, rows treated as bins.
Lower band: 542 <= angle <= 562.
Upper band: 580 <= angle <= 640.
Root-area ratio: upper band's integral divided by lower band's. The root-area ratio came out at 3.1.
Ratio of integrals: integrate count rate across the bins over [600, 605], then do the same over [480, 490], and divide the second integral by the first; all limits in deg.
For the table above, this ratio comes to 1.4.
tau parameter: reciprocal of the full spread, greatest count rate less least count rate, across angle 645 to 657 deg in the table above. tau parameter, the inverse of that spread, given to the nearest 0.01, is 0.24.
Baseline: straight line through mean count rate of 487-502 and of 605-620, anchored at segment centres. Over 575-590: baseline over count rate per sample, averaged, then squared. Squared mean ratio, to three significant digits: 1.01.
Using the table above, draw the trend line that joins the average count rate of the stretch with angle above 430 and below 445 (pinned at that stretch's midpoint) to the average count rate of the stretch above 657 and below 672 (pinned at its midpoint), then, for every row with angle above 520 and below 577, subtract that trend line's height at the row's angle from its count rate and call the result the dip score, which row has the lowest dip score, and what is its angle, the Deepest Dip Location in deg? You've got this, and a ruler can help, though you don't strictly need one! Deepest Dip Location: 566.0 deg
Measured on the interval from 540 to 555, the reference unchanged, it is 553.5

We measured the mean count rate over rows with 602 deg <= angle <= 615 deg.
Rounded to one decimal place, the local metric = 27.6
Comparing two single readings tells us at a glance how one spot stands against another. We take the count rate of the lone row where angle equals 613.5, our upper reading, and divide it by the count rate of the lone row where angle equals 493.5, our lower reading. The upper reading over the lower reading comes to 1.4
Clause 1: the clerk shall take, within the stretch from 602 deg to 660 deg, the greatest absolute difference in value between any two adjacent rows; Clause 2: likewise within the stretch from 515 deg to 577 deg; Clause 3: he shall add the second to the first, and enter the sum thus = 4.9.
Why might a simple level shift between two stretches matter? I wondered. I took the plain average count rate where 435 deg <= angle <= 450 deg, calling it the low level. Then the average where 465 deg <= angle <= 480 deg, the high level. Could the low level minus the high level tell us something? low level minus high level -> -2.6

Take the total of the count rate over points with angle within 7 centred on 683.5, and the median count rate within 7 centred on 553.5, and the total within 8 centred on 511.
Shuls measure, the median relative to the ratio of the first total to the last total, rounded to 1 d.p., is 14.6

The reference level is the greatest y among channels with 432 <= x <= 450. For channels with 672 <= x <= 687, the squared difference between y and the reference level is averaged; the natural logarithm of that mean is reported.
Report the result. 5.8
